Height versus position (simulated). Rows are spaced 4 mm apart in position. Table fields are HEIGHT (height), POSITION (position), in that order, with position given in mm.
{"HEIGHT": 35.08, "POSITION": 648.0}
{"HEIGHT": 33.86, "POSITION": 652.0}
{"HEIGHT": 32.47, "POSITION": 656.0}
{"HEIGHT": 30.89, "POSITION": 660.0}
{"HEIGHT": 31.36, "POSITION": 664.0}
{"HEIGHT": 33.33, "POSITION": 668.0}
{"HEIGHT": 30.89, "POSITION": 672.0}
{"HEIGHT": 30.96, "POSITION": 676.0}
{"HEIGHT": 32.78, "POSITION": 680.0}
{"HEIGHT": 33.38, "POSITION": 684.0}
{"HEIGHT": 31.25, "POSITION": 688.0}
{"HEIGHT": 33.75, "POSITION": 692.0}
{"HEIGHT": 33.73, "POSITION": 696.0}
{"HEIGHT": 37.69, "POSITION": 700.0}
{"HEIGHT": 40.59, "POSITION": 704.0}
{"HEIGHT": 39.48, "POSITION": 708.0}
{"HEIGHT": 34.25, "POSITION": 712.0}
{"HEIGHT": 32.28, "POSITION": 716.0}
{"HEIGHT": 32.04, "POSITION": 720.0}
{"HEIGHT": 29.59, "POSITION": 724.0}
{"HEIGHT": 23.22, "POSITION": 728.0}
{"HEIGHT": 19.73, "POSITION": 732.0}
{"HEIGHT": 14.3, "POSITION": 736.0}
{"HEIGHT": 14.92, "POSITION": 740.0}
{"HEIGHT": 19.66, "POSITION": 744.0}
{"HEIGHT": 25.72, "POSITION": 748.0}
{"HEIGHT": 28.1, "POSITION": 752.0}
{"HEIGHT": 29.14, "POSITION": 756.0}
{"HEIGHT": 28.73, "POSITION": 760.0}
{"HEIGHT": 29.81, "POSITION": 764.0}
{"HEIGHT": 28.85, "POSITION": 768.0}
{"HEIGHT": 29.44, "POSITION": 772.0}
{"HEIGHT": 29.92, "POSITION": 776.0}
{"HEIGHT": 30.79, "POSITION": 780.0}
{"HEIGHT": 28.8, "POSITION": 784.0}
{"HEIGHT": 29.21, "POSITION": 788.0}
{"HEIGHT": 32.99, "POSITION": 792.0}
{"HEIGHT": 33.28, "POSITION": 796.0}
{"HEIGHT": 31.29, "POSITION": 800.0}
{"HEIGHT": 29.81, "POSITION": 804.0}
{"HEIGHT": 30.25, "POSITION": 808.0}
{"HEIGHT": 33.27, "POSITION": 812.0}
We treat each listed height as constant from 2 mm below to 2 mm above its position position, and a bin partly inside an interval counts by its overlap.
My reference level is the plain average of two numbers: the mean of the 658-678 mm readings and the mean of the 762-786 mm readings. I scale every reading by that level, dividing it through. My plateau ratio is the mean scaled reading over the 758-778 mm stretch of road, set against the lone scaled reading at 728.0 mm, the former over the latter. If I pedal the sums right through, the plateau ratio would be 1.26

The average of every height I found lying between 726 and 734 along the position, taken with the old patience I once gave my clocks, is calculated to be 21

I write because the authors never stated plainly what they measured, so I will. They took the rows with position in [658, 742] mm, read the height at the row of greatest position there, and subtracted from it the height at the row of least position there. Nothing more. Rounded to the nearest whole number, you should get -16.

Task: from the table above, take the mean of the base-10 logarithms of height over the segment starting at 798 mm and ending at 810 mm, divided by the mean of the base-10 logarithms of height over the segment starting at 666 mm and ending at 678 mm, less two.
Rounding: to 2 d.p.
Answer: -1.01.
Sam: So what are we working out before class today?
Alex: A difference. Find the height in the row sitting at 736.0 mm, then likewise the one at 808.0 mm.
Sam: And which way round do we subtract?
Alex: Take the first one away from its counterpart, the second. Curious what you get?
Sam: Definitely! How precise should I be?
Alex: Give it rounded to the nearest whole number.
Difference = 16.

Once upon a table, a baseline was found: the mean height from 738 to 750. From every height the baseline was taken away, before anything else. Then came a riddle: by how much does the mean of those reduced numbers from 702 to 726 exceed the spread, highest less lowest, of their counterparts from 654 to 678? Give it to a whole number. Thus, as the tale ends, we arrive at 12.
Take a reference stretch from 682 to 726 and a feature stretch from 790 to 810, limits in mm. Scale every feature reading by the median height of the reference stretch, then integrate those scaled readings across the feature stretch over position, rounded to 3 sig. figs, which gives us 18.7 mm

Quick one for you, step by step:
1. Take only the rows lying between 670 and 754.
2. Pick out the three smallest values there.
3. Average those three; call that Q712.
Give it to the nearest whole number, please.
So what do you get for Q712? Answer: 16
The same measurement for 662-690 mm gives 31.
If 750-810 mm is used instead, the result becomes 29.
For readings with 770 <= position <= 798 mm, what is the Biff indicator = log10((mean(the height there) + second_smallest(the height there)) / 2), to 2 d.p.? 1.48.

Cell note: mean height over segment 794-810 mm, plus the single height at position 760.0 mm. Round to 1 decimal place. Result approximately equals 59.9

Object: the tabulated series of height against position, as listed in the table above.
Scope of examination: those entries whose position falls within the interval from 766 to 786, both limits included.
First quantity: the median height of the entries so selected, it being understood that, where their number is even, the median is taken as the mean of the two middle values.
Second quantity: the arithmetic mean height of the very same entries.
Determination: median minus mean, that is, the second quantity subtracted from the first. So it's -0.1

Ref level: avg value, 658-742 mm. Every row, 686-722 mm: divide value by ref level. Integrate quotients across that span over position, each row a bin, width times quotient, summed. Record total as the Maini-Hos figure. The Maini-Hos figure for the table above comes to 41 mm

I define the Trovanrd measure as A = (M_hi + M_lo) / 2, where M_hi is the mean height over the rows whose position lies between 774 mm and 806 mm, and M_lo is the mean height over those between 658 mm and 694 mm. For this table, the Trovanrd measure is 31.4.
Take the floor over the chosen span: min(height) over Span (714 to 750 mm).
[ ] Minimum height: 14.3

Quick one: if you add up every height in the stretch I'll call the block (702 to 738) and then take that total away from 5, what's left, -260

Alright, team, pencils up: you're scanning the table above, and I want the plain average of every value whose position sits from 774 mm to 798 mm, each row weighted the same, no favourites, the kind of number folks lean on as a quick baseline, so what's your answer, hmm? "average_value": 30.8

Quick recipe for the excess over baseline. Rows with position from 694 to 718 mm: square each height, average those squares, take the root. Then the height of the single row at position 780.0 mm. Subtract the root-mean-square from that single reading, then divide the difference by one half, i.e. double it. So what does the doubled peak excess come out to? -11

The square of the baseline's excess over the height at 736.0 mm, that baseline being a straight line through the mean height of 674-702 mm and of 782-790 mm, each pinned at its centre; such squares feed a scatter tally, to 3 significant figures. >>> 287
